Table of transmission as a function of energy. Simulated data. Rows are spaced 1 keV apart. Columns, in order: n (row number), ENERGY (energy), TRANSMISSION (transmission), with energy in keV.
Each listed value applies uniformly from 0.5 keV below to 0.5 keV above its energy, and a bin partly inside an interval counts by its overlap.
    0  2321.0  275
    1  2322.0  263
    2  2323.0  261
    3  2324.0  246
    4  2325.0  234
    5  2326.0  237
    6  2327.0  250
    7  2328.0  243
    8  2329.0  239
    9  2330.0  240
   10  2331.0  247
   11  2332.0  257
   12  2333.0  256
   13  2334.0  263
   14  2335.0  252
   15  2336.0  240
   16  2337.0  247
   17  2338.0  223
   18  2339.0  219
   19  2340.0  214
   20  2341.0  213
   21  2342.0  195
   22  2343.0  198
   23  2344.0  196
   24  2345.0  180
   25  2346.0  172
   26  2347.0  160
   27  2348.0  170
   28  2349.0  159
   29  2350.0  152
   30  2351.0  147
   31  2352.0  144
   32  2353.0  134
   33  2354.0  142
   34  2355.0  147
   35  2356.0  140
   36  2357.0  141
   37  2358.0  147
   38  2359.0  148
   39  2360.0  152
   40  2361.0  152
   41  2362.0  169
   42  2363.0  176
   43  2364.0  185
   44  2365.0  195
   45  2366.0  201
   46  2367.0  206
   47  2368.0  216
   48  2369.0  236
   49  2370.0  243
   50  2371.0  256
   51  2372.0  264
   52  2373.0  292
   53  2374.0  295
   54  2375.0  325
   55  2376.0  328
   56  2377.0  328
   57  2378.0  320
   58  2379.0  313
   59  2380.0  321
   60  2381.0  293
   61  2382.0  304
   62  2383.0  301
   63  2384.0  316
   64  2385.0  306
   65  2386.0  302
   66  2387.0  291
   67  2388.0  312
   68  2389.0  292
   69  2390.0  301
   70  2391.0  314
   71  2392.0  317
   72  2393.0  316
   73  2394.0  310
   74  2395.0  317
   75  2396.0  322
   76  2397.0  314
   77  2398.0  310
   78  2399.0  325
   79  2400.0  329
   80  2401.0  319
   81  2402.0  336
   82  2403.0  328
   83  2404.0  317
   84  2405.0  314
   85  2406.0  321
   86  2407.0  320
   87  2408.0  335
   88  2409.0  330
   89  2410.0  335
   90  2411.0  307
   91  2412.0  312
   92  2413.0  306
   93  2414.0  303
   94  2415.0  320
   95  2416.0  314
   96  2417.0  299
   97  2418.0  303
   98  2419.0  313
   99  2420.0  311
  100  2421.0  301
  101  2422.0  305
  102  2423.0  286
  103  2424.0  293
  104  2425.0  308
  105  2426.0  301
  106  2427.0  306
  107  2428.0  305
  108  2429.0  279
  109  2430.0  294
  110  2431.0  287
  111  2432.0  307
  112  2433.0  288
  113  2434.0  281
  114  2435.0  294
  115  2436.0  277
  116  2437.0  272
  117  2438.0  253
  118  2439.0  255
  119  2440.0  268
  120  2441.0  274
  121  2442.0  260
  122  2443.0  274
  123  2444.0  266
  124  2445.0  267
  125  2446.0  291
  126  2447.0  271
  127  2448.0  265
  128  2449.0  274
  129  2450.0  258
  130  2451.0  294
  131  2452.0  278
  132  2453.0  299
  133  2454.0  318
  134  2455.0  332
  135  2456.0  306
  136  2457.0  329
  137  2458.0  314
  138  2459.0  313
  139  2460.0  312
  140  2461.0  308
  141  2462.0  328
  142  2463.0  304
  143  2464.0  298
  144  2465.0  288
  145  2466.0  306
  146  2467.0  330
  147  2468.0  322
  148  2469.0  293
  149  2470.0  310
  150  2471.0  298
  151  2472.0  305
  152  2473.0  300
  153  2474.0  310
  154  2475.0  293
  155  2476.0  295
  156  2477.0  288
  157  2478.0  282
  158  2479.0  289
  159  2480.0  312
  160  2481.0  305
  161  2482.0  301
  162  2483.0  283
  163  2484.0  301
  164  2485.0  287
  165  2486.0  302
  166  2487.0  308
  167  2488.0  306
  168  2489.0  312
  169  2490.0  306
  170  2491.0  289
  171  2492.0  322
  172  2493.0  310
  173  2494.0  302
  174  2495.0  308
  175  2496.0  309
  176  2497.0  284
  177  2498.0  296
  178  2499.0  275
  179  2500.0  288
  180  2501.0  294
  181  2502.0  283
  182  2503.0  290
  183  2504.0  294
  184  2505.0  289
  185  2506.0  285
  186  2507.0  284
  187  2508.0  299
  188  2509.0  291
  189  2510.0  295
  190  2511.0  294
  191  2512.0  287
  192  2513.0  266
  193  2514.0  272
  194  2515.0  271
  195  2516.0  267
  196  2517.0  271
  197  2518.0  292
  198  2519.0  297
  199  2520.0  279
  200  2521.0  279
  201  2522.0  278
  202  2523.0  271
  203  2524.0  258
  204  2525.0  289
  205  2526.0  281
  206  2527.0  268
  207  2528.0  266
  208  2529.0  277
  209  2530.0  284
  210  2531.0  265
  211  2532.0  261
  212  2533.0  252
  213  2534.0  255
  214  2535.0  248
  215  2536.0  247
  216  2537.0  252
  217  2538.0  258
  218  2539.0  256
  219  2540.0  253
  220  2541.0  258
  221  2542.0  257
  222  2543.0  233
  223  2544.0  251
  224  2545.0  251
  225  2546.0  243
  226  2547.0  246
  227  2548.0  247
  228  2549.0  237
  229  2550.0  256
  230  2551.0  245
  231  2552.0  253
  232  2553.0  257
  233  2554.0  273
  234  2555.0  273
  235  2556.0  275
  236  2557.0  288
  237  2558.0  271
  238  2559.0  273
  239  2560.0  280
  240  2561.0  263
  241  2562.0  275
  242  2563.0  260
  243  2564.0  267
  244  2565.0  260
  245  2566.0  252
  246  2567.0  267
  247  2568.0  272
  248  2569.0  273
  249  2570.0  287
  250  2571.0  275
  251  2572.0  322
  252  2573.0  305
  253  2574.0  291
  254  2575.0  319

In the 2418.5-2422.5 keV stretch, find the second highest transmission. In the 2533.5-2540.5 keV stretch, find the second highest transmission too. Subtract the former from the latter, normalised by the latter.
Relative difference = -0.21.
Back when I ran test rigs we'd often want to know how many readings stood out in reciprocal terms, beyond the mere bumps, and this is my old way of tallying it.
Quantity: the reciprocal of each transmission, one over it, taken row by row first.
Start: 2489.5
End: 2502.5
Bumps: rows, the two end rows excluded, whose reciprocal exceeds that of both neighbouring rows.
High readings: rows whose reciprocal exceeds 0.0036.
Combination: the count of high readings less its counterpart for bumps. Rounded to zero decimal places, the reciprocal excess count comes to -3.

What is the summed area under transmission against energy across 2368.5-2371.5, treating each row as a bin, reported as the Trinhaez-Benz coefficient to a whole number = 735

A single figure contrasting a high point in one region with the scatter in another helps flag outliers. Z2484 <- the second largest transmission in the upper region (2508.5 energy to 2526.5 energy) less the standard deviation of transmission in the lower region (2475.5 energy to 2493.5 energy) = 284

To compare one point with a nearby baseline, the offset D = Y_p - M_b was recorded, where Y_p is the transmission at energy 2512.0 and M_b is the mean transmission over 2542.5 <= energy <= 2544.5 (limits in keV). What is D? 45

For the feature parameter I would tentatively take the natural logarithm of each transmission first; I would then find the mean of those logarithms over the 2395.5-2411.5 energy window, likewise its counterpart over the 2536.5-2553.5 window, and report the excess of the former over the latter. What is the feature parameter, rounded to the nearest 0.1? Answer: 0.3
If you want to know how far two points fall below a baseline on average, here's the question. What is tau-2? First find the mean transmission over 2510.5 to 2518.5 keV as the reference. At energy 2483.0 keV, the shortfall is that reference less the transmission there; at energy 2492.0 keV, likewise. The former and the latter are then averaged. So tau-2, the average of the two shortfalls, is -25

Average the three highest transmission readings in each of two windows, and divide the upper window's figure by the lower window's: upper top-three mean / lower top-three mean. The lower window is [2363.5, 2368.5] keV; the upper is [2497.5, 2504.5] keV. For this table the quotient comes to 1.4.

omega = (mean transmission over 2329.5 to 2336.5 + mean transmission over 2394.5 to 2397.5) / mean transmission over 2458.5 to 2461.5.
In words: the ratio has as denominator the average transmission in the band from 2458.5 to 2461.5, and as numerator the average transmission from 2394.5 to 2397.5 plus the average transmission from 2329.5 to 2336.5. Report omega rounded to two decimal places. 1.83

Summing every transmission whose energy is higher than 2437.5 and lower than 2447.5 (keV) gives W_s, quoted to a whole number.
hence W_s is 2679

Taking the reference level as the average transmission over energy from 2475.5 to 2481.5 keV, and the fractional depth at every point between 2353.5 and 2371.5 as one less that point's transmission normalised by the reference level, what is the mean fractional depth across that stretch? 0.39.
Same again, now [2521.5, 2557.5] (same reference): 0.12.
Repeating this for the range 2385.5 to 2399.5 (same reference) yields -0.05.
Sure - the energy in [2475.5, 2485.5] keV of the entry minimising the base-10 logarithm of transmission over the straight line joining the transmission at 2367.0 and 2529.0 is 2483.0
